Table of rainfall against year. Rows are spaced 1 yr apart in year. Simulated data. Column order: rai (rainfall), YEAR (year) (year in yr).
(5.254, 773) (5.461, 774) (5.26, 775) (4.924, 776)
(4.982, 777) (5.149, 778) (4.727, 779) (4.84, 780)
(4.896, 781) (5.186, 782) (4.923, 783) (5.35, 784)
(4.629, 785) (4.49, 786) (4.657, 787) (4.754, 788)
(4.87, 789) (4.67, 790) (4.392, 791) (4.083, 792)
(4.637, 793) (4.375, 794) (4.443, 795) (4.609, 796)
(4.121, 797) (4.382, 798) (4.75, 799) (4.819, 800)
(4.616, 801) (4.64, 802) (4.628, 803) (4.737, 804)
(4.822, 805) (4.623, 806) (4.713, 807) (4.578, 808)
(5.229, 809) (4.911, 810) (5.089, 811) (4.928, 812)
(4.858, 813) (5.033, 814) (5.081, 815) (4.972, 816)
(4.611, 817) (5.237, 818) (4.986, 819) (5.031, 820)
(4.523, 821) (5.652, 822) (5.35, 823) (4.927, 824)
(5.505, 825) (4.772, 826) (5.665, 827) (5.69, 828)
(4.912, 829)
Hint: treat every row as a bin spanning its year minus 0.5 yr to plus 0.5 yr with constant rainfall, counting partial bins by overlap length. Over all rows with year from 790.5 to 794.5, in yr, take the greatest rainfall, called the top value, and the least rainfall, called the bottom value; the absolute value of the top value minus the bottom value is 0.55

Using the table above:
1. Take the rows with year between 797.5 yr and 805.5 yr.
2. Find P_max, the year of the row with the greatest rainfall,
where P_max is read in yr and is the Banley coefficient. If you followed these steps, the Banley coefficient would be 805 yr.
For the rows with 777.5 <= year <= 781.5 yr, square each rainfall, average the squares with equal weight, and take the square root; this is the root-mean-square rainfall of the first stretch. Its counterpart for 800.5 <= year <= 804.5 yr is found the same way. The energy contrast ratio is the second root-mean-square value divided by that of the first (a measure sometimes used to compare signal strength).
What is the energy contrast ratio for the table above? 0.95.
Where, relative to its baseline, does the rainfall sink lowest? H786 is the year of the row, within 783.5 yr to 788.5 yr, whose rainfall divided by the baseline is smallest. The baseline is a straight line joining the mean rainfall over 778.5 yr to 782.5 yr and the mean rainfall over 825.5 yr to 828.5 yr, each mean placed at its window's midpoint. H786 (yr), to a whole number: 786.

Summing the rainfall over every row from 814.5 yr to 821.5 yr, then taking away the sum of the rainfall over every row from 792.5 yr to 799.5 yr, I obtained 3.1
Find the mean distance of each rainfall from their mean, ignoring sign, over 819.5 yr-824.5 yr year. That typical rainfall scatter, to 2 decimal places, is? 0.32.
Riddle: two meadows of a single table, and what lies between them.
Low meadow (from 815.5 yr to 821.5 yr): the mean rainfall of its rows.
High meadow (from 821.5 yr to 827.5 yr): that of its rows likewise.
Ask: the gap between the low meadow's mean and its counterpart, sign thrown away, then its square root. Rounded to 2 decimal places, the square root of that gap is 0.65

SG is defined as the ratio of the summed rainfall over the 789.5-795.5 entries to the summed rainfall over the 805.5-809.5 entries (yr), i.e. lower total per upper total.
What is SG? 1.39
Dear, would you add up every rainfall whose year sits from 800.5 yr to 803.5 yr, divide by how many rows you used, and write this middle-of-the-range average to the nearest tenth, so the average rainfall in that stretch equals 4.6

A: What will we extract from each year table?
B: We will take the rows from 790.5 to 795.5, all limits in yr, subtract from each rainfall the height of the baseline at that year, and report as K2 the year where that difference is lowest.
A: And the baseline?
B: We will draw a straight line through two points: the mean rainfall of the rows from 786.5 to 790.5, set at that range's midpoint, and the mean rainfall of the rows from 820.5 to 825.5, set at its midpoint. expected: 792 yr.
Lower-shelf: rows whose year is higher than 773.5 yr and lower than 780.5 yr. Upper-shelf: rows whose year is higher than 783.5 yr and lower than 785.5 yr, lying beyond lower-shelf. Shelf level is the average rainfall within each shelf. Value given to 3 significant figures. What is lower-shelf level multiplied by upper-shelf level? 25.2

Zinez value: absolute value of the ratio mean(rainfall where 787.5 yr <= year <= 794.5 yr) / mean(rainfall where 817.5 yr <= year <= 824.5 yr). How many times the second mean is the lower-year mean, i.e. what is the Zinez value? 0.89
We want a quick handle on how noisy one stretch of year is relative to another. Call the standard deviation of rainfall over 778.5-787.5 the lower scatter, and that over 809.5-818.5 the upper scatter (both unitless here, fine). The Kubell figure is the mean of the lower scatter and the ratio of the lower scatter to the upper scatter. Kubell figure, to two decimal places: 0.91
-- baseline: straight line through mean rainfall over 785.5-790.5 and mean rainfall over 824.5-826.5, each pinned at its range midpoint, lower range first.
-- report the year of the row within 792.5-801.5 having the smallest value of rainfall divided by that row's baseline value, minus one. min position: 797 yr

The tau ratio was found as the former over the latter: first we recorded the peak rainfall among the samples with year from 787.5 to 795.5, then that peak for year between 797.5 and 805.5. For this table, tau 1.01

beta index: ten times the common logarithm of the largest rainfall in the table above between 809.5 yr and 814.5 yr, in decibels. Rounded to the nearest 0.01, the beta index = 7.07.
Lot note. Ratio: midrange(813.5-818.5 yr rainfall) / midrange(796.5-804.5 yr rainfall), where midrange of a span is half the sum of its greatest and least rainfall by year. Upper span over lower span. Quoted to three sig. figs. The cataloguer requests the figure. 1.10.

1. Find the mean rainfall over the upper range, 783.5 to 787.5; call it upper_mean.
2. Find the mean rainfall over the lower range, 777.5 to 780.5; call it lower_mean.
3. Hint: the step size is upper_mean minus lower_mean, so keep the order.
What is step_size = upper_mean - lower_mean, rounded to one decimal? -0.1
